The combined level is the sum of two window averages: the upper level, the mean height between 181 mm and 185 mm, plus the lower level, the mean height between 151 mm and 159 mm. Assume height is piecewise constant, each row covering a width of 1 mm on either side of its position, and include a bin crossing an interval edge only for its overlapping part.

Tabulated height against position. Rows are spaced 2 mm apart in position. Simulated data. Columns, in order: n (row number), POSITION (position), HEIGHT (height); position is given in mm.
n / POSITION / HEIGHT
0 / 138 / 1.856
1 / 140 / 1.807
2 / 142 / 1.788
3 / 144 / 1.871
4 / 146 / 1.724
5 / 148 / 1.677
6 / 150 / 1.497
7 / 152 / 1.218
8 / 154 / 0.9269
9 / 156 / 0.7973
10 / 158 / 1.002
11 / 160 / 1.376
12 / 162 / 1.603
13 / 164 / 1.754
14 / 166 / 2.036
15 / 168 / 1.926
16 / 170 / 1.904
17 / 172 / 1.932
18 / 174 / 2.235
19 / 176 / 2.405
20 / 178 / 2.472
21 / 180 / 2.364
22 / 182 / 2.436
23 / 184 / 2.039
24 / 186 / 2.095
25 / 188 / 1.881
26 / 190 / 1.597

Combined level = 3.2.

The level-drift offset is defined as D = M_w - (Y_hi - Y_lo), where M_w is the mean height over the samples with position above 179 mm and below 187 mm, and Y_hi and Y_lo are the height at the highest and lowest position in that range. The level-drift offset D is 2.5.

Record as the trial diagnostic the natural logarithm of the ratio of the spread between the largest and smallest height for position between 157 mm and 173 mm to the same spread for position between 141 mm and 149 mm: 1.7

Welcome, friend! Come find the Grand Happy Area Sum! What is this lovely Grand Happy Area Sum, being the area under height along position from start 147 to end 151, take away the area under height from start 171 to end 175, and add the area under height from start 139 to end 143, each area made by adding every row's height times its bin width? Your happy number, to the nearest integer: 5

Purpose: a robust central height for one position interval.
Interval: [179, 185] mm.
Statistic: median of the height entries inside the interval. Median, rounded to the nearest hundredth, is 2.36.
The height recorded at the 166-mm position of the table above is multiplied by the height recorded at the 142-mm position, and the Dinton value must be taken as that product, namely 3.6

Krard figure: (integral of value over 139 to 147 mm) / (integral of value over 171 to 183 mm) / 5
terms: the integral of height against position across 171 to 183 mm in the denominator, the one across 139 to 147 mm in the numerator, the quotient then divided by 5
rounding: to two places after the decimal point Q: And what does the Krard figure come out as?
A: 0.10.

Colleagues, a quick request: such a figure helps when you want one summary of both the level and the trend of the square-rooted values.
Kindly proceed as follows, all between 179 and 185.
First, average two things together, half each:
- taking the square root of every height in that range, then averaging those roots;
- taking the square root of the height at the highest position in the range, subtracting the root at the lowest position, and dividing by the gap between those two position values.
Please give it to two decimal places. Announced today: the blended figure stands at 0.74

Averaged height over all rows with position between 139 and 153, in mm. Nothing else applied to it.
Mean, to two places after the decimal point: 1.65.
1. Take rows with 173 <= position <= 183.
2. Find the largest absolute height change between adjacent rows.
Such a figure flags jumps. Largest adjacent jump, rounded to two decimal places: 0.17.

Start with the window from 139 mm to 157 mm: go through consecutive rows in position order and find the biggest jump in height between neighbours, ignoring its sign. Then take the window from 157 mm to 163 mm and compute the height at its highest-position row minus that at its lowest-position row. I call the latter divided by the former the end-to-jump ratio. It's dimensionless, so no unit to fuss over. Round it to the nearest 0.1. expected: 2.1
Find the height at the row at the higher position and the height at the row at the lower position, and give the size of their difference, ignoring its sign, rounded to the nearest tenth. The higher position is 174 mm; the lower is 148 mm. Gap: 0.6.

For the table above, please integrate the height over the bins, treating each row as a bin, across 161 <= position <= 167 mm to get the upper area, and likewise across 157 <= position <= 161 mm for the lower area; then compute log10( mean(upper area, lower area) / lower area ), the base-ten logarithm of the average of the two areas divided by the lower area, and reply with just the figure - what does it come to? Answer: 0.2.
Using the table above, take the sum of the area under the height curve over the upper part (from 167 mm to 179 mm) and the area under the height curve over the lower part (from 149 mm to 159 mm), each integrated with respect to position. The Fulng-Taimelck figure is 37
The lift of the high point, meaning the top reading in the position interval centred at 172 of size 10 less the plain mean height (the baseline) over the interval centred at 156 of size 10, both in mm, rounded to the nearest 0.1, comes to 1.3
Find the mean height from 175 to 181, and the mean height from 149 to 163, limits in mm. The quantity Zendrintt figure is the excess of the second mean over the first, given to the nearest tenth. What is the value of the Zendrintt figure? -1.2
